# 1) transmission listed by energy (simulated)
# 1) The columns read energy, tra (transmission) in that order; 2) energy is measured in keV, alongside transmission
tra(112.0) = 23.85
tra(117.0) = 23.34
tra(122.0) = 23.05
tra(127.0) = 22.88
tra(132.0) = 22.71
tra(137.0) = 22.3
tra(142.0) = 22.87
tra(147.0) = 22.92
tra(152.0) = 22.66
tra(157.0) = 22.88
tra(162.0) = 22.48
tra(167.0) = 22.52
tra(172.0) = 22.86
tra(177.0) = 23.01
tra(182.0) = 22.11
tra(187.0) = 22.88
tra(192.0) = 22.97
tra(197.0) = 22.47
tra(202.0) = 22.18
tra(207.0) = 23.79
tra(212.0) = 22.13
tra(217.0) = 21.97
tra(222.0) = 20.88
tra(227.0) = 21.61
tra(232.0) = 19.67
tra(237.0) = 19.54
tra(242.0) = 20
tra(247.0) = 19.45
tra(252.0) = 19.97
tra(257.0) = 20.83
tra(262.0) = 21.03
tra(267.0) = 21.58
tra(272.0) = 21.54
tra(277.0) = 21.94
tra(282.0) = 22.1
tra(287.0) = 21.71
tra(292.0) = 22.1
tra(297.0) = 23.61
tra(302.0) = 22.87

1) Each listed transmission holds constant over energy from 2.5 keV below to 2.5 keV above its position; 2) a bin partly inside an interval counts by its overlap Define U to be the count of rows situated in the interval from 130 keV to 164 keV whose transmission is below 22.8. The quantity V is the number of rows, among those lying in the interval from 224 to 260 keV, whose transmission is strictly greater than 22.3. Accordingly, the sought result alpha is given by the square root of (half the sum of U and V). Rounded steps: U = 4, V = 0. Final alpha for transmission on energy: 1.41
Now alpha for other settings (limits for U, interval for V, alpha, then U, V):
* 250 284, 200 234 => 2.00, 7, 1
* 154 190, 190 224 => 1.73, 3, 3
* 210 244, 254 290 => 1.87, 7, 0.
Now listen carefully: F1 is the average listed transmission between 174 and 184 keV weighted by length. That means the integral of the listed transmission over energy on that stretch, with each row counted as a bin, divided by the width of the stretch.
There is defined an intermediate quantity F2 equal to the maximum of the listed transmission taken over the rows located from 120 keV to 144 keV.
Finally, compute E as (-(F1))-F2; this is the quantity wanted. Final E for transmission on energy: -45.6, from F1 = 22.6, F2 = 23.05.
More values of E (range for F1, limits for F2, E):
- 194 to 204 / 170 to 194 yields -45.4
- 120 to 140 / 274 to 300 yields -46.3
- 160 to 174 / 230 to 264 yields -43.6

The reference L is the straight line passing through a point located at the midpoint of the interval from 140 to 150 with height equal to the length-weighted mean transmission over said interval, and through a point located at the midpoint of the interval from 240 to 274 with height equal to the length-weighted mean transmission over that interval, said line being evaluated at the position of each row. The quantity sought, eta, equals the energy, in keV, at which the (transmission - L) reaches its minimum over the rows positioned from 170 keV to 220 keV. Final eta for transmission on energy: 182.0 keV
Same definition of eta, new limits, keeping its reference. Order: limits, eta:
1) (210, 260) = 237.0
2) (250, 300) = 252.0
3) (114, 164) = 137.0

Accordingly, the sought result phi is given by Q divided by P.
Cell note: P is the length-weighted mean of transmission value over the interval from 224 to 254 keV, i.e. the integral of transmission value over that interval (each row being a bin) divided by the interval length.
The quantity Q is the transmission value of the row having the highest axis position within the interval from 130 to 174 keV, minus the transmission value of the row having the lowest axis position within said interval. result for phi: 0.01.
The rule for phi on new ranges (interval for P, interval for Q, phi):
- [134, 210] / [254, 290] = 0.04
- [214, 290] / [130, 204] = -0.03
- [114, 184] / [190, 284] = -0.04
